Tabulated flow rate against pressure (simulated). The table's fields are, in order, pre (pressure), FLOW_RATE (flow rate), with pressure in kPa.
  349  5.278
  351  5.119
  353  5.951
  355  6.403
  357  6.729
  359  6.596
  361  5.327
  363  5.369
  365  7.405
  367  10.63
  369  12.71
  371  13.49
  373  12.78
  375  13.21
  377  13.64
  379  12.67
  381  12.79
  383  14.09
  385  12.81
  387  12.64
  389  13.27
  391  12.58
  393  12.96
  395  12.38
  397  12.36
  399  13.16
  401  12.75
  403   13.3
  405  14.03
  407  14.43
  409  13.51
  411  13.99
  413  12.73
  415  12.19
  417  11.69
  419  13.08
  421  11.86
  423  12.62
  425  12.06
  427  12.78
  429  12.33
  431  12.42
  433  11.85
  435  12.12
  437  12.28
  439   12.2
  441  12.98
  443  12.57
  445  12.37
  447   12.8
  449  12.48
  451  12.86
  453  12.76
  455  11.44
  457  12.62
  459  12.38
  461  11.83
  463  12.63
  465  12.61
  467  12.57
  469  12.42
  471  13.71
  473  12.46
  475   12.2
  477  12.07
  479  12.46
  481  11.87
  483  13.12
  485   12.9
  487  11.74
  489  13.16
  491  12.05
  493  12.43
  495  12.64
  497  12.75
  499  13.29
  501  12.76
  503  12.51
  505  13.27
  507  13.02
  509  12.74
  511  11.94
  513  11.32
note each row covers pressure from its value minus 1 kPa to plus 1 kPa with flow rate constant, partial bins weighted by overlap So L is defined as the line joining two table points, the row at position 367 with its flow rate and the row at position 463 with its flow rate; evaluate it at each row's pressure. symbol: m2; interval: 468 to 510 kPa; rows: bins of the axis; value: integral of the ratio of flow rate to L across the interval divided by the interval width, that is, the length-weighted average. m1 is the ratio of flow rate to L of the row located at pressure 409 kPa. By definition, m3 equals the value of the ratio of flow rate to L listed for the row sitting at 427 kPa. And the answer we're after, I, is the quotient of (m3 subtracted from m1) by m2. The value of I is 0.1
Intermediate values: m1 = 1.2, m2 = 0.96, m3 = 1.08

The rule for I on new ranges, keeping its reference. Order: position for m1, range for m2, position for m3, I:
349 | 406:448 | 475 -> -0.4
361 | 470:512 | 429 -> -0.6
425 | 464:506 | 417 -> 0.0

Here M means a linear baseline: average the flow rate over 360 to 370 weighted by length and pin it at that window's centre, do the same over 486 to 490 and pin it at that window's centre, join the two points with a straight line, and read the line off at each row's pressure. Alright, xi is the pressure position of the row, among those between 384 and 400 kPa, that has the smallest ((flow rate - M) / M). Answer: 397 kPa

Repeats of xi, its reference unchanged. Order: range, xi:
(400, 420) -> 417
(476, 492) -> 487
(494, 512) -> 511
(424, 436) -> 433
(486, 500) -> 487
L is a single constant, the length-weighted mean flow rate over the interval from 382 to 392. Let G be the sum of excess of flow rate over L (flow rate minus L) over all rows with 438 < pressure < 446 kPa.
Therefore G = -2.2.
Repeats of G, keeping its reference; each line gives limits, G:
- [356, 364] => -28.3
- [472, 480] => -3.1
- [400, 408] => 2.2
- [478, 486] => -2.0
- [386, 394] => -0.9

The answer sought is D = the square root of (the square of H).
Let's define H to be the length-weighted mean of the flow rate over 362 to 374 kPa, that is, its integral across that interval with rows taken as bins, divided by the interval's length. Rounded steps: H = 10.4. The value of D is 10.4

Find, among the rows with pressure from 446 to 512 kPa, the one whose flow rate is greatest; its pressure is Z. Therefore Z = 471 kPa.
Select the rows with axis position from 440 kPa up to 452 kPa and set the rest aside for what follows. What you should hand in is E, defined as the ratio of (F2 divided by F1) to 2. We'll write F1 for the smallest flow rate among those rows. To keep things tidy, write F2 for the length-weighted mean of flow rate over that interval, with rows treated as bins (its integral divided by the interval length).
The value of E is 0.512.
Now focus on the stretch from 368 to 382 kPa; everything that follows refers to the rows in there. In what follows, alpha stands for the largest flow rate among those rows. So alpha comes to 13.64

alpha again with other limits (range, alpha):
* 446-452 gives 12.86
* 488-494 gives 13.16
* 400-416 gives 14.43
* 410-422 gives 13.99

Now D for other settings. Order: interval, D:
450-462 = 12.3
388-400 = 12.8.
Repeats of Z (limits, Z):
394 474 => 407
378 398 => 383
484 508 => 499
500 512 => 505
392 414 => 407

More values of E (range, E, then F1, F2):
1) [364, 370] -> 0.692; 7.405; 10.2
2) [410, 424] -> 0.539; 11.69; 12.6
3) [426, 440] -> 0.518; 11.85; 12.3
